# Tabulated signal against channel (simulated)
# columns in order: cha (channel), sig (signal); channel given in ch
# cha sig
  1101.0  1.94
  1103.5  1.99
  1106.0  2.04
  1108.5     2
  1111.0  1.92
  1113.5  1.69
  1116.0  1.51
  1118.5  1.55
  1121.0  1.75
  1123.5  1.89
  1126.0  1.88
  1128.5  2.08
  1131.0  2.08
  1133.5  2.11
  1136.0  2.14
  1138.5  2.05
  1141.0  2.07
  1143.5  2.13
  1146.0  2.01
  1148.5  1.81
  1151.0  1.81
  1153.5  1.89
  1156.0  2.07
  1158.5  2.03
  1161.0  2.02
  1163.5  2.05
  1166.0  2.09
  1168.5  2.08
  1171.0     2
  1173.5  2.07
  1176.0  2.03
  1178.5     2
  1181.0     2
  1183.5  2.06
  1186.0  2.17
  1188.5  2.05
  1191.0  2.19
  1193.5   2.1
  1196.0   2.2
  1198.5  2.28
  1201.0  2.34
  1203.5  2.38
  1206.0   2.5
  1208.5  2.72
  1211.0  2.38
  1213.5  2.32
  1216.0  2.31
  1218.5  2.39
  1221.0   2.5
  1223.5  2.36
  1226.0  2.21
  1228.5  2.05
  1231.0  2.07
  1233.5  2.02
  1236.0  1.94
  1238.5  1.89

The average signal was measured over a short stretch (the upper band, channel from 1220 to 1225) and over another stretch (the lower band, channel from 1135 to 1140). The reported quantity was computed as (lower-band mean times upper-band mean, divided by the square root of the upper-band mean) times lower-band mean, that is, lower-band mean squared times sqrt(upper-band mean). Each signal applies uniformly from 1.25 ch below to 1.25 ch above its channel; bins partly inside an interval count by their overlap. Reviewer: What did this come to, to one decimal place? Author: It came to 6.8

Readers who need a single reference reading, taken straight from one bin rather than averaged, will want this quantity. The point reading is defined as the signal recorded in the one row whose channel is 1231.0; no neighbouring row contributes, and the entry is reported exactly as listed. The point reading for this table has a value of 2.07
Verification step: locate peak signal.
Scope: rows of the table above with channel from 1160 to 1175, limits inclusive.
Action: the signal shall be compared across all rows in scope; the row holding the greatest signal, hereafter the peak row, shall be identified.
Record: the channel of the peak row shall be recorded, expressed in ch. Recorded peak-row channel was 1166.0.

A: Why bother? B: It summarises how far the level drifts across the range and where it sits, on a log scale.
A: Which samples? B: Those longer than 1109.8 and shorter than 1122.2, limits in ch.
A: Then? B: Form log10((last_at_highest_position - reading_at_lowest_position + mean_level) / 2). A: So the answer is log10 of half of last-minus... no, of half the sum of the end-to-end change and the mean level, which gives -0.12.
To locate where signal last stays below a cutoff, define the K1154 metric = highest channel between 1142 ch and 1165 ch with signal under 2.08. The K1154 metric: 1163.5 ch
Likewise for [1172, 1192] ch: 1188.5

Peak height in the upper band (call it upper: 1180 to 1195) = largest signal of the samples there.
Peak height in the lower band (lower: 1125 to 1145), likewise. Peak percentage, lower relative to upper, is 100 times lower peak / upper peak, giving 98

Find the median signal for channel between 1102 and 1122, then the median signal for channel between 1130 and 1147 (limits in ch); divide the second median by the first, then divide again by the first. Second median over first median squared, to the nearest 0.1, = 0.6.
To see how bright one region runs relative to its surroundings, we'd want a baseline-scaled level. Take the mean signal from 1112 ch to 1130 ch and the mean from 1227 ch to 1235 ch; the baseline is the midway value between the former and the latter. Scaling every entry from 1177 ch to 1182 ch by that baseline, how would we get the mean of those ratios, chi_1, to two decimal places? 1.05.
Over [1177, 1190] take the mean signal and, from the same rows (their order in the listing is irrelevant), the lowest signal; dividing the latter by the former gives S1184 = 0.97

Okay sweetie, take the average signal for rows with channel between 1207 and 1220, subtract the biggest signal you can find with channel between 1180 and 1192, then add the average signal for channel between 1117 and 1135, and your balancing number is 2.14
